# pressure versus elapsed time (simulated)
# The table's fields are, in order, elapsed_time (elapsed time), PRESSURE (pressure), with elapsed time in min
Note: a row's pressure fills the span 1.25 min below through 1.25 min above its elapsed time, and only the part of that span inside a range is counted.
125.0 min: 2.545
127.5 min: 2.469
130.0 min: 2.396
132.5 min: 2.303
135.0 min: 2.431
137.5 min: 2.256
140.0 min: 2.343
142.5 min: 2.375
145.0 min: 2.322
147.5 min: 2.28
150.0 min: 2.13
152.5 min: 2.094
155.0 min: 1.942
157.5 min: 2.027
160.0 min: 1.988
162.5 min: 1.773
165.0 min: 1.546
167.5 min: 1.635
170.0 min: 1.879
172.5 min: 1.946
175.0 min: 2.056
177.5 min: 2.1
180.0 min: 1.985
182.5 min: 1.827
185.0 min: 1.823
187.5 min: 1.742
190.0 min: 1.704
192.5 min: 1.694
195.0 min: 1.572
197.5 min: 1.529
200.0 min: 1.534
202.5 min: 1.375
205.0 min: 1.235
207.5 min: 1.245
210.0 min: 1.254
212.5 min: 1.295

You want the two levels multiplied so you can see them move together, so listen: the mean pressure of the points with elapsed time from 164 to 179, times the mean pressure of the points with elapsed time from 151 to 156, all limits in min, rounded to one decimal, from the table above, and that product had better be 3.8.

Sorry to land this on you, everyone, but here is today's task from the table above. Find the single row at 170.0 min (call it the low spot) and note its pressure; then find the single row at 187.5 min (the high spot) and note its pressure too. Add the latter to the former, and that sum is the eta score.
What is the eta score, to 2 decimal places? 3.62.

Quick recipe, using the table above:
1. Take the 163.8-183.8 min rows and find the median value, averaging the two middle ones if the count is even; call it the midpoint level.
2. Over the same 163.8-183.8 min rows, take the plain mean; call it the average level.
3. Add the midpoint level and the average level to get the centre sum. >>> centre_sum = 3.8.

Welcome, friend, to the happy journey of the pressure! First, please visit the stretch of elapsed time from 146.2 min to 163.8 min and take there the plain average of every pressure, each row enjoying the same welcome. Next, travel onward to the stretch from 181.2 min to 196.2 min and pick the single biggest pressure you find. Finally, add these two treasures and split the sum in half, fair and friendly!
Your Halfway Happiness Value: 1.93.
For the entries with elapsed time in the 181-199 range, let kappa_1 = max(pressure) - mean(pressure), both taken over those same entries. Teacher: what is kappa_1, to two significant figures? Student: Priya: 0.13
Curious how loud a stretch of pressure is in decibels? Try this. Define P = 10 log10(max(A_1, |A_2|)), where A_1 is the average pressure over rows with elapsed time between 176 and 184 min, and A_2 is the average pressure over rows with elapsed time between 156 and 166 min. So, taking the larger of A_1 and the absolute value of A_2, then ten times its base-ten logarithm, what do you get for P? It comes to 2.9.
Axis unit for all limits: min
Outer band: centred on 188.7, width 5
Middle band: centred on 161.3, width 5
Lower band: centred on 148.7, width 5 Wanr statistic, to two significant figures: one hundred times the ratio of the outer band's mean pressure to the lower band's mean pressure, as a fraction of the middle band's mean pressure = 42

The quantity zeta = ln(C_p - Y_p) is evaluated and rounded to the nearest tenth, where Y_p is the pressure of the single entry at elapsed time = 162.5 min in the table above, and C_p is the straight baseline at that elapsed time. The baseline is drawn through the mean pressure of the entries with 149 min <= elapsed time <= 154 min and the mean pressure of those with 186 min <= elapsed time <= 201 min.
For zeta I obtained -1.6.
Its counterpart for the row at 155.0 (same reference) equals -2.1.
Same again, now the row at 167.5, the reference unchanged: -1.2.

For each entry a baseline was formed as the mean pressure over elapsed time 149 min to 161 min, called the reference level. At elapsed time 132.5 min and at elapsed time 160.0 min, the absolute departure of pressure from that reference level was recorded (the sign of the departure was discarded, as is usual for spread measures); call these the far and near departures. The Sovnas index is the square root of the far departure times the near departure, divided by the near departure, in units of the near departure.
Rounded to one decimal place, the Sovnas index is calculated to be 2.4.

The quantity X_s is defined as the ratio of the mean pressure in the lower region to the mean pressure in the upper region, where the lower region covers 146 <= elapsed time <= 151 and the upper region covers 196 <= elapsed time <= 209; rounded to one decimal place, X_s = 1.6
